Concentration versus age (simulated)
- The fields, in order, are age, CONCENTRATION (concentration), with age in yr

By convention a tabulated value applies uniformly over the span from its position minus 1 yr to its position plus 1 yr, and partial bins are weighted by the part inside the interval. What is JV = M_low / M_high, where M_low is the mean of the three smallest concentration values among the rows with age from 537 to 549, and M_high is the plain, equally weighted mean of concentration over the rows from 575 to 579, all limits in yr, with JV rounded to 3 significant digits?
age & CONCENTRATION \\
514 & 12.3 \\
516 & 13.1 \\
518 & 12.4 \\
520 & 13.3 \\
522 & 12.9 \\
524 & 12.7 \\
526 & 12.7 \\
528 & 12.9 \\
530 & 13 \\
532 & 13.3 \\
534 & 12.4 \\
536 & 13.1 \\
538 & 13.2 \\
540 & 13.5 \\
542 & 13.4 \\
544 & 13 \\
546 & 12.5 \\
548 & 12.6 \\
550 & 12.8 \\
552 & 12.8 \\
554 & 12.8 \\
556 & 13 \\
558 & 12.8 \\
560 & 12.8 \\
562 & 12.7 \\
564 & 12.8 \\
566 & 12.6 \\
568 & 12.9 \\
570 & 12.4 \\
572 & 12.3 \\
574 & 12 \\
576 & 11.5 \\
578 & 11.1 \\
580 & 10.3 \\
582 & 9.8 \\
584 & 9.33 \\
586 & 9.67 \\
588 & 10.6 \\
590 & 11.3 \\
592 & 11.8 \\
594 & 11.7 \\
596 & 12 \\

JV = 1.12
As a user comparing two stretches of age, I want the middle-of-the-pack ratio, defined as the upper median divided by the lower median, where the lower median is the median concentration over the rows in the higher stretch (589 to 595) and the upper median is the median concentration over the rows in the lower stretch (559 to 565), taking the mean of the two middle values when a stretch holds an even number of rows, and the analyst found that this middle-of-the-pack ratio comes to 1.09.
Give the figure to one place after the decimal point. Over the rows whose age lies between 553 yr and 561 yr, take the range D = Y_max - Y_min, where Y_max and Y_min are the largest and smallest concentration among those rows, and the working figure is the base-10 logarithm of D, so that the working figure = -0.7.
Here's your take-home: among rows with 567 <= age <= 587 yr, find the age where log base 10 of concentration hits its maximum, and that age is 568 yr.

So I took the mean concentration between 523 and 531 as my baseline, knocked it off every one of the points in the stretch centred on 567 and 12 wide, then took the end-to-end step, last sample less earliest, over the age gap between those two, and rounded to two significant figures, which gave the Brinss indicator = -0.040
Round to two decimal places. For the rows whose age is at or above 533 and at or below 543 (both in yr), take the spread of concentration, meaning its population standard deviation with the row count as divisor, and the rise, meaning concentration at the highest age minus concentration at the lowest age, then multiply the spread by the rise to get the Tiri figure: 0.39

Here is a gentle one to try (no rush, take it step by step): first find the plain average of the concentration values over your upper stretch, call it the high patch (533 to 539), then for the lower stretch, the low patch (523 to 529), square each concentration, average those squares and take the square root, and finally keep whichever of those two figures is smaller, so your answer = 12.8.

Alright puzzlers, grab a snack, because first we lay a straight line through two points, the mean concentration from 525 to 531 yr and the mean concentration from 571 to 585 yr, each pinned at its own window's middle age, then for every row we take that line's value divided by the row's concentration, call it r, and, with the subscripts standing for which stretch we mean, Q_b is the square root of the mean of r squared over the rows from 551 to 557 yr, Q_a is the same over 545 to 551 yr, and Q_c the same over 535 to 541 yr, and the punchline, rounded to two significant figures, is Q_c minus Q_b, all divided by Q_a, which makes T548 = 0.021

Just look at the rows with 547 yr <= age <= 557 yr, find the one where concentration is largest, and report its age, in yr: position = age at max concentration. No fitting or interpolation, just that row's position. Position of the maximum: 556 yr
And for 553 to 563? 556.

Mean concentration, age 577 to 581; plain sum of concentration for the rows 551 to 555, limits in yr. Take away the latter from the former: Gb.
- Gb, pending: -14.9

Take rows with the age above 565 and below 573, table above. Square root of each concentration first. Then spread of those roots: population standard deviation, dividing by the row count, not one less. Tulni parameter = 0.032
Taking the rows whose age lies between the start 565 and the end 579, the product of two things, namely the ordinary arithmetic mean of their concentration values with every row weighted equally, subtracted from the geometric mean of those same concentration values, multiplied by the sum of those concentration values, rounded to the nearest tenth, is -1.2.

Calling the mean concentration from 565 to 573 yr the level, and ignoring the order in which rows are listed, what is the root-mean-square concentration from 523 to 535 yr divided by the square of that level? 0.081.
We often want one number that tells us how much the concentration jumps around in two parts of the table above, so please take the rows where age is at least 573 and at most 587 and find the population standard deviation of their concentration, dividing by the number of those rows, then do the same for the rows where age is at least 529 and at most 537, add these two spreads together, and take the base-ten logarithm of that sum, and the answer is 0.11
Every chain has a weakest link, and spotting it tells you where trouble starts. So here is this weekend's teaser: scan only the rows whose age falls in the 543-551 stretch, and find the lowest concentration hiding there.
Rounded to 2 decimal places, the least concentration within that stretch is 12.50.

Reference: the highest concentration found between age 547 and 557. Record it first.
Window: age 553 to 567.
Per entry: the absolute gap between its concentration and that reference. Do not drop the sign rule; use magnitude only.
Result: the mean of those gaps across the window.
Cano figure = 0.21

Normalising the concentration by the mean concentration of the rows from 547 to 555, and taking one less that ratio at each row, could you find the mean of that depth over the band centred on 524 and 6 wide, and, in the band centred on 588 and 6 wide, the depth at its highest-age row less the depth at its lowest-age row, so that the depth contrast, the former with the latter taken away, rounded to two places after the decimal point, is 0.13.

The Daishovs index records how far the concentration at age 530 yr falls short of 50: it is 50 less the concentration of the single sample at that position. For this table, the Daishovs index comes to 37.0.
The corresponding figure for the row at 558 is 37.2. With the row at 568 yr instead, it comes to 37.1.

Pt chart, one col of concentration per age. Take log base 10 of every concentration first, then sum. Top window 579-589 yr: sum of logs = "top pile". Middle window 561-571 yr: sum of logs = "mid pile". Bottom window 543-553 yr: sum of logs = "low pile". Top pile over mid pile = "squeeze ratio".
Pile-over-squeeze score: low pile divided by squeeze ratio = 6.11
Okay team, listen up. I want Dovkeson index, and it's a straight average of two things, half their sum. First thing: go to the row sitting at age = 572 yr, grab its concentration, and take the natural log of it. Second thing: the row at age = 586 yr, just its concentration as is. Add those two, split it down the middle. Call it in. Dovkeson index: 6.1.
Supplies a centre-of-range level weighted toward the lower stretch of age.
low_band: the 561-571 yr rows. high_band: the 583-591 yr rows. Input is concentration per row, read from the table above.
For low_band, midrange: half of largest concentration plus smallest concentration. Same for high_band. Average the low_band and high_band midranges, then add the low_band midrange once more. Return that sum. 24.1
